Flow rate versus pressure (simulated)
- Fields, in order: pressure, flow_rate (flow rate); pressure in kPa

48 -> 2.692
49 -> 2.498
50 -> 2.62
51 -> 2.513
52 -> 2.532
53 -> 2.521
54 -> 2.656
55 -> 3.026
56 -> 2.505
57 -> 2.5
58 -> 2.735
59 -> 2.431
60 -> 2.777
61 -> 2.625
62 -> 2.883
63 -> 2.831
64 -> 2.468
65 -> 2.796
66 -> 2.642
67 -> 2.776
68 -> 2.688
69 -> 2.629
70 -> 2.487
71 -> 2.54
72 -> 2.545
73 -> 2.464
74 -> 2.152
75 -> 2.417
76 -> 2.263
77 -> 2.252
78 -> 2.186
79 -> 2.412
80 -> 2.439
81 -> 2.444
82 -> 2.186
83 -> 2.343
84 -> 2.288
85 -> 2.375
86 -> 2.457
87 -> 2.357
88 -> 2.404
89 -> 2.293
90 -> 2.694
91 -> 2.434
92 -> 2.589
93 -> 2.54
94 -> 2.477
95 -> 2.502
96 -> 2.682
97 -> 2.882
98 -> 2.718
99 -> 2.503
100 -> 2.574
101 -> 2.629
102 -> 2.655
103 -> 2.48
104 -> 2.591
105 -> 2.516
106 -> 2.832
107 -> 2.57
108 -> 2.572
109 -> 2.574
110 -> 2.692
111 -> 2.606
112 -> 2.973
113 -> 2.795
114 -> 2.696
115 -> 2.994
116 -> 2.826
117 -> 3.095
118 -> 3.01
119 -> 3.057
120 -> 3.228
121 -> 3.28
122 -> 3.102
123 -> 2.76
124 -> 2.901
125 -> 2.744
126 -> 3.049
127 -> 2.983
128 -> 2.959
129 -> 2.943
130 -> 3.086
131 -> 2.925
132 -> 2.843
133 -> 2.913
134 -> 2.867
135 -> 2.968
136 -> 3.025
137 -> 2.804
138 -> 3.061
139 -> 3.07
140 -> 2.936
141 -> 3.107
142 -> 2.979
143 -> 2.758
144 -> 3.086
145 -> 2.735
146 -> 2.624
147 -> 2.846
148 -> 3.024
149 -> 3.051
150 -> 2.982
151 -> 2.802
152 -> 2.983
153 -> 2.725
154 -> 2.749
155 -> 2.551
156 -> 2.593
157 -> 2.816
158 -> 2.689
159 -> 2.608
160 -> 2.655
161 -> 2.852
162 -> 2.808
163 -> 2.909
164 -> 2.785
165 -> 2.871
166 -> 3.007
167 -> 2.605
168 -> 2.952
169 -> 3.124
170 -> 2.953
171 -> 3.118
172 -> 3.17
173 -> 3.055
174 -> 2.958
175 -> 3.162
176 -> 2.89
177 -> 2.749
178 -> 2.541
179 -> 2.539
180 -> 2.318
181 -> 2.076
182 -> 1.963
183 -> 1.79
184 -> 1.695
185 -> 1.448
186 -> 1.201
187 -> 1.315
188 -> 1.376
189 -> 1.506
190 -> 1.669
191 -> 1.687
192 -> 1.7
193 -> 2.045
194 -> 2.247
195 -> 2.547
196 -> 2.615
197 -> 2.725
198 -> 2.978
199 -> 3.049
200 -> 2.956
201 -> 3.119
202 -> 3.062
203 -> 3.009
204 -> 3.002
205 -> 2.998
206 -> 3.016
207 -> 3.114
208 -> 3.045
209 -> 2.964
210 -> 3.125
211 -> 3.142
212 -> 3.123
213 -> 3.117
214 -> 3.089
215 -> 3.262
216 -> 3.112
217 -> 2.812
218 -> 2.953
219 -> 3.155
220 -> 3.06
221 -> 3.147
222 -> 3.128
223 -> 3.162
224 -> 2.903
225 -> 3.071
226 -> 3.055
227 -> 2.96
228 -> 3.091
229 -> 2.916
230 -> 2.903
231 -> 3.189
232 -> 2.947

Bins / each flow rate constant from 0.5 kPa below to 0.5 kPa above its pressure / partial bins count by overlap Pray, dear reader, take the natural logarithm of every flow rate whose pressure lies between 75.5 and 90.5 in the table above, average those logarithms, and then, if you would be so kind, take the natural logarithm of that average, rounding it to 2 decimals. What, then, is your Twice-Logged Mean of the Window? -0.15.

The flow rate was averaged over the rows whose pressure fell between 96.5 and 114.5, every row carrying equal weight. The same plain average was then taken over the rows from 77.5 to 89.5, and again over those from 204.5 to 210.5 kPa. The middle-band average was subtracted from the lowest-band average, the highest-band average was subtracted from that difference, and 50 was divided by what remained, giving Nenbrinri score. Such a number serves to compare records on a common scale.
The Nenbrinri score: -14.9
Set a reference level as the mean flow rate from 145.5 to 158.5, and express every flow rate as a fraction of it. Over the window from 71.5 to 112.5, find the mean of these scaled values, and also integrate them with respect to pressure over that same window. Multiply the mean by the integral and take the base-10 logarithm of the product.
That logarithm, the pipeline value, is 1.5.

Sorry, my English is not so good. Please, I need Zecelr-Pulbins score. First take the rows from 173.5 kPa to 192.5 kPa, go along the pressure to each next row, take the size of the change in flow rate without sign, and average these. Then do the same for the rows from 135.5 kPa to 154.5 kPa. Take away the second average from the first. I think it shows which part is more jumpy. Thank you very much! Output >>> -0.02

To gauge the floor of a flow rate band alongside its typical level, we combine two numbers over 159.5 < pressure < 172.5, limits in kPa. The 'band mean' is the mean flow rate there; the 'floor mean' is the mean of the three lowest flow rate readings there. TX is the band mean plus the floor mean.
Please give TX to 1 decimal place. 5.6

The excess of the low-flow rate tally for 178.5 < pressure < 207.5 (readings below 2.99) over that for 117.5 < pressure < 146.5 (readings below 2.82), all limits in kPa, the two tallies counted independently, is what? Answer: 15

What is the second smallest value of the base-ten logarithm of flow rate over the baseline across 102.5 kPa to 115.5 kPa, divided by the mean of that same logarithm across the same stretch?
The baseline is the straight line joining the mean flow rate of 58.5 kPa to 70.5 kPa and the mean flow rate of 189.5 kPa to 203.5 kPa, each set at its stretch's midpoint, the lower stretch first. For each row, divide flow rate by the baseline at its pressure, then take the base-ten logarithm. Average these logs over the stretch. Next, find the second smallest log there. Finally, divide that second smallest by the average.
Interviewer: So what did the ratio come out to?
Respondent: -2.0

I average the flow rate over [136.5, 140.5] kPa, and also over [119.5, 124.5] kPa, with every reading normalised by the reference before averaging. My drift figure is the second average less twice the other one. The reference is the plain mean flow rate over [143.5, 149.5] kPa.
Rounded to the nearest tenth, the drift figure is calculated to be -1.0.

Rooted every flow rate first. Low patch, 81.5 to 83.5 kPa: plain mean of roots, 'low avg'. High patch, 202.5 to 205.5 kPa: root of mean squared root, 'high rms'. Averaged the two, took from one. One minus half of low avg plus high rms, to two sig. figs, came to -0.62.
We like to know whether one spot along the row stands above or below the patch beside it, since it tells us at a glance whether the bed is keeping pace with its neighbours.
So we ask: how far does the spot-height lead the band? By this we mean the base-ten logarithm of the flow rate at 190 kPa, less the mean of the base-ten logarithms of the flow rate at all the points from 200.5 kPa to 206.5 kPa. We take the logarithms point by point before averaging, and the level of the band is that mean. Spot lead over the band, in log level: -0.3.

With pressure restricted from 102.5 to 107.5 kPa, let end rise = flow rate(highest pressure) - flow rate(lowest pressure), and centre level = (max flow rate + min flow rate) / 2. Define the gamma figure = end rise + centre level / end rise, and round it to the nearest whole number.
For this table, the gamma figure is 30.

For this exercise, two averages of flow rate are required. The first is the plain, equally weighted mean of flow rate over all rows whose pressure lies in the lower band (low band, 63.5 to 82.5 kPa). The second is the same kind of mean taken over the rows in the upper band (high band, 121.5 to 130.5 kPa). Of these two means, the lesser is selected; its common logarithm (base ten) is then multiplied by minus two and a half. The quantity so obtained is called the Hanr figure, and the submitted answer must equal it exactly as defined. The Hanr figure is -0.98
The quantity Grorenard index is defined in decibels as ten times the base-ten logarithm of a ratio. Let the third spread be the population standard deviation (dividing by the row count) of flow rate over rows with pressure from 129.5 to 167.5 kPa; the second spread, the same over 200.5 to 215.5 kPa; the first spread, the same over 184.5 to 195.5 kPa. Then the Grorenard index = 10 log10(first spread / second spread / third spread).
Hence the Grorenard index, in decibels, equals 15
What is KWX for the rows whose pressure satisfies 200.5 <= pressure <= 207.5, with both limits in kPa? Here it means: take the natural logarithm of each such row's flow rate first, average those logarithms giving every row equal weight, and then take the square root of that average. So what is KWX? 1.06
